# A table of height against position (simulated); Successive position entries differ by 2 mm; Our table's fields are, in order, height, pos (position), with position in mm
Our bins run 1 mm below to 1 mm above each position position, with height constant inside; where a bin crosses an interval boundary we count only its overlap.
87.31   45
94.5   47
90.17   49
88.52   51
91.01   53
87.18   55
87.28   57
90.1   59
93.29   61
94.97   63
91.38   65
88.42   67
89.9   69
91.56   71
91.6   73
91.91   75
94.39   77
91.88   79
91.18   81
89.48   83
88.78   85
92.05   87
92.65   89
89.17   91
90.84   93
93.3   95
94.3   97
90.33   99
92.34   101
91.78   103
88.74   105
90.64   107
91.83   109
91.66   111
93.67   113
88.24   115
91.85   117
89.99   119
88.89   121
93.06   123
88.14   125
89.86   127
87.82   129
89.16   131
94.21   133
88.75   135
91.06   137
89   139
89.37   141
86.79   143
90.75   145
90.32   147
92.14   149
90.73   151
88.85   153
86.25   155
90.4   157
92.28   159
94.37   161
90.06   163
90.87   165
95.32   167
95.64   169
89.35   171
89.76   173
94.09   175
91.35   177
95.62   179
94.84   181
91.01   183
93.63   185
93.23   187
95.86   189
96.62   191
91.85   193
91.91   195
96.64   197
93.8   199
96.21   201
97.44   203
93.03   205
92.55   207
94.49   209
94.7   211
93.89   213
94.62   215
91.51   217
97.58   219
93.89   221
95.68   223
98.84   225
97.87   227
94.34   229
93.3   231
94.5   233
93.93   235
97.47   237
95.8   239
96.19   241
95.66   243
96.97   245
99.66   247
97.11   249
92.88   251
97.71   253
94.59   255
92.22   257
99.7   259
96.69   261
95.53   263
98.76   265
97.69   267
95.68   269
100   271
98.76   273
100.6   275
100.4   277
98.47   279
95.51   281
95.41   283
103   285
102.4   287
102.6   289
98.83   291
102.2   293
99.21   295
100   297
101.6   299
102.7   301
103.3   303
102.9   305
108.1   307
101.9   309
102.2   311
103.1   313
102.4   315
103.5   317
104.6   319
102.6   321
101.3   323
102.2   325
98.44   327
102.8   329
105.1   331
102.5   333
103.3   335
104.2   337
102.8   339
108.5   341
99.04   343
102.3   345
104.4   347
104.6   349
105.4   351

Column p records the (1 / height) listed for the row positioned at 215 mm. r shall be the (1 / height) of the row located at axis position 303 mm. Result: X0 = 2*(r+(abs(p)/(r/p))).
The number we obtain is 0.0424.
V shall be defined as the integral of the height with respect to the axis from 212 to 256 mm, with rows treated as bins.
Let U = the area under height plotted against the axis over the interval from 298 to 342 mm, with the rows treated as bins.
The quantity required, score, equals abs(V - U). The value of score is 332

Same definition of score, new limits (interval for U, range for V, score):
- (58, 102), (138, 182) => 11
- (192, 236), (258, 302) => 206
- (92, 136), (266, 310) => 424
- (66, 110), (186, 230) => 159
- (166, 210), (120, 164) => 164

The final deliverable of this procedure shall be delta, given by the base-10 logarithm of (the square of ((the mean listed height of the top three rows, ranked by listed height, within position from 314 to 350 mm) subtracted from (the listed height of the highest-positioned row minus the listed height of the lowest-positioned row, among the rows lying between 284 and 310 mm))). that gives 4.06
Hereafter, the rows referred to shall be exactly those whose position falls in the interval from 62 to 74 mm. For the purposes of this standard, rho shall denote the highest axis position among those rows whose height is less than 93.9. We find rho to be 73 mm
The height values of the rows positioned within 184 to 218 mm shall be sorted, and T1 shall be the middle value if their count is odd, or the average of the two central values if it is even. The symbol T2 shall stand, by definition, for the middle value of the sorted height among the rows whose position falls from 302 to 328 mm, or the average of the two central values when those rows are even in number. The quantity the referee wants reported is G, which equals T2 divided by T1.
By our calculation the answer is 1.09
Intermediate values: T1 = 94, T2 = 103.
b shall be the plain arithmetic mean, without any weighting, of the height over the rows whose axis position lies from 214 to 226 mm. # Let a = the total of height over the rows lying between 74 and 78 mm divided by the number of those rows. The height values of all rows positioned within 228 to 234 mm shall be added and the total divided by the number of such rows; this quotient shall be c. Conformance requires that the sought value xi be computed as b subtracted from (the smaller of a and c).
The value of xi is -2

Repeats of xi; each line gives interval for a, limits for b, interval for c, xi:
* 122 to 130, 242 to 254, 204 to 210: -7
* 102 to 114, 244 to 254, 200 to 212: -5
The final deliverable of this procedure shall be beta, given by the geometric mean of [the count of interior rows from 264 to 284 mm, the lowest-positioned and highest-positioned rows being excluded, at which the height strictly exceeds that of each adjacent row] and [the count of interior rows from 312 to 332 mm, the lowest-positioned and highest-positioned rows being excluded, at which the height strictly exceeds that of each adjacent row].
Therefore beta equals 2.0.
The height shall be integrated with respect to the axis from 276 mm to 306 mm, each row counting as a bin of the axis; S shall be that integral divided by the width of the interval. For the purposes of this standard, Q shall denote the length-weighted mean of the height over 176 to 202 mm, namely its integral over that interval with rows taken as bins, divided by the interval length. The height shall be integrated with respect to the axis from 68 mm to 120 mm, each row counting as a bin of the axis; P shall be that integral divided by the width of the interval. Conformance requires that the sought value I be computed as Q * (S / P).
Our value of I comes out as 104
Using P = 91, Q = 94.0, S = 101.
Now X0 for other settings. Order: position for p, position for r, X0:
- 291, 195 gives 0.0406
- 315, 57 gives 0.0396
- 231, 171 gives 0.0429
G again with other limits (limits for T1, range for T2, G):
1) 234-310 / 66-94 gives 0.93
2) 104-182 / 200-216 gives 1.04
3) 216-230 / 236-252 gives 1.01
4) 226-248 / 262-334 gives 1.07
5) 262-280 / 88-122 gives 0.93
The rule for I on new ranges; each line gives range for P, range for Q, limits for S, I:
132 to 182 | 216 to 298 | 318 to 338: 109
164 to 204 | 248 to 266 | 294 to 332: 105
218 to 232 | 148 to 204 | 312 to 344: 100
